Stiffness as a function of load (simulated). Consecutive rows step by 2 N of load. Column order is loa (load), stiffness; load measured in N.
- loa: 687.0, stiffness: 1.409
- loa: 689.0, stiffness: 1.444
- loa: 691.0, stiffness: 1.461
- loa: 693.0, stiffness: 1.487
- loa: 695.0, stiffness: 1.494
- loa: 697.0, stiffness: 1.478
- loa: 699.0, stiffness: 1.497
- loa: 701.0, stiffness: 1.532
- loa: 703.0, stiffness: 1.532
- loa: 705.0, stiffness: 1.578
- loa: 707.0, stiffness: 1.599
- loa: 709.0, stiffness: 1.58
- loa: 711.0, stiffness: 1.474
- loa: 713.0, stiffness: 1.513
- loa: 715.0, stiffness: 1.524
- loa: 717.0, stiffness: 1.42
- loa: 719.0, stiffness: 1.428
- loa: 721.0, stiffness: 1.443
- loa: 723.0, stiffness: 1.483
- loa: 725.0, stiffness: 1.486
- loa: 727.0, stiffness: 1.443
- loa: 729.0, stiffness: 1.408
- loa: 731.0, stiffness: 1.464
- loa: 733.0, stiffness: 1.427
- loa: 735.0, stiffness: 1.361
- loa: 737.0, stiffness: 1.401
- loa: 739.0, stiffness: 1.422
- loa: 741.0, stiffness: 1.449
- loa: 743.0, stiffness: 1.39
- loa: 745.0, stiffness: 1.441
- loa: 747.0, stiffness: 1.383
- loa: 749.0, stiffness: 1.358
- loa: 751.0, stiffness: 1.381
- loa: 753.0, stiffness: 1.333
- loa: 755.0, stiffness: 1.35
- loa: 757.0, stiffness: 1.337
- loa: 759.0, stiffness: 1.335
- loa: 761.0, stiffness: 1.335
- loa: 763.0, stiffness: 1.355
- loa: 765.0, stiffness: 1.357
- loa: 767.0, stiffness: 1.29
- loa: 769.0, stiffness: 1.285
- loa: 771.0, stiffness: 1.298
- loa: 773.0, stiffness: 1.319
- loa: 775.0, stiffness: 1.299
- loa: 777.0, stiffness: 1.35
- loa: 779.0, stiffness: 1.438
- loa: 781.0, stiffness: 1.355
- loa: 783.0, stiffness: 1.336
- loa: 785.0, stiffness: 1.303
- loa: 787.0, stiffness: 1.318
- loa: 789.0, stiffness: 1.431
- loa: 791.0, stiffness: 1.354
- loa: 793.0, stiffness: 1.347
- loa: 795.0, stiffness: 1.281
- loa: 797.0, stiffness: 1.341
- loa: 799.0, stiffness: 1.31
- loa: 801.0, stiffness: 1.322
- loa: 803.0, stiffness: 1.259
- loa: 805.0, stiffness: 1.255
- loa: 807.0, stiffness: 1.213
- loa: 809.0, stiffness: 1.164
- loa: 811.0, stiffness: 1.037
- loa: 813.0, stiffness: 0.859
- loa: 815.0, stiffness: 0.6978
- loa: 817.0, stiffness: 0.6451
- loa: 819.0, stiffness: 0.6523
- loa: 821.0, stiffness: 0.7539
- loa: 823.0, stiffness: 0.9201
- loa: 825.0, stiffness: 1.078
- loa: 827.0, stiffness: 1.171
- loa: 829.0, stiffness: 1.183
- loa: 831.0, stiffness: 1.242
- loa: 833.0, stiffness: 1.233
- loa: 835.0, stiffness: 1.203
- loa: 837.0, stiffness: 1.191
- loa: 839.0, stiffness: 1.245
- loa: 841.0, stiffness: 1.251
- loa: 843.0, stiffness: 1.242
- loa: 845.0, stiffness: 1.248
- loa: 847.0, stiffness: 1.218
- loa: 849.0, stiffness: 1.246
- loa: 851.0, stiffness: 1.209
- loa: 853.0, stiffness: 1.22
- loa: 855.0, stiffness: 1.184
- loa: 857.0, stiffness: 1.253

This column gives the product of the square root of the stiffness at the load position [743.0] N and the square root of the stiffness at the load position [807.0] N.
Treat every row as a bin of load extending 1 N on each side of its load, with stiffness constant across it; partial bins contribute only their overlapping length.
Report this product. 1.30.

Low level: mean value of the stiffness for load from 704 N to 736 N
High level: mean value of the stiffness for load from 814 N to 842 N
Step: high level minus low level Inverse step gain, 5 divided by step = -11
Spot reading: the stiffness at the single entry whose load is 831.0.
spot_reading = 1.242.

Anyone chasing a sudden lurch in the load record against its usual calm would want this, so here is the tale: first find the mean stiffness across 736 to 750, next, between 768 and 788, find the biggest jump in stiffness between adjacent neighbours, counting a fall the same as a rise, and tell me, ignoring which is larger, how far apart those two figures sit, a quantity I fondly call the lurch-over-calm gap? 1.32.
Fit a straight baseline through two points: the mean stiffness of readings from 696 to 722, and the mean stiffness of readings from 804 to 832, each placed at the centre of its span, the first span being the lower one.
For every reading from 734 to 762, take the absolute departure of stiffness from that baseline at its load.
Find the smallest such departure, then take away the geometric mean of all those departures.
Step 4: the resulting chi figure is -0.030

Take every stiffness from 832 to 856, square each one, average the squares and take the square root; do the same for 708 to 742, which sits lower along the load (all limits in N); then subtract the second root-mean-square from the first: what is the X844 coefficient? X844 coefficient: -0.23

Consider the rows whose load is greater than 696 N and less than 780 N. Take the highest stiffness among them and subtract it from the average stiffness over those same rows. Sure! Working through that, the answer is -0.18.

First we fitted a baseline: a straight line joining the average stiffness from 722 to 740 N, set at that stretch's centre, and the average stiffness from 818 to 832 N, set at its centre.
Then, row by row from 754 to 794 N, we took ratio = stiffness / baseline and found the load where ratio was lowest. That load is 767.0 N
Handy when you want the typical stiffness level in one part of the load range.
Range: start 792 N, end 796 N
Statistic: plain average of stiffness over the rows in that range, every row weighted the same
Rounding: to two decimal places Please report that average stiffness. 1.31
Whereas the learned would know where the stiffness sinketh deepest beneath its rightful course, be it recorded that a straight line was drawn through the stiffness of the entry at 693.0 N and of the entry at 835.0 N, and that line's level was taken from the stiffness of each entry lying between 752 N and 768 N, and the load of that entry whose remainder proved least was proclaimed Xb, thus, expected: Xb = 767.0 N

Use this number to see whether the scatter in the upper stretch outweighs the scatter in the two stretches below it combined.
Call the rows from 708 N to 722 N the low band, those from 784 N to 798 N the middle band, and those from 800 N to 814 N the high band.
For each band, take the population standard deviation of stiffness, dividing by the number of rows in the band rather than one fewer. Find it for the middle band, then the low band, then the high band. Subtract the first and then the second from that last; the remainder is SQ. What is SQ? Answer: 0.05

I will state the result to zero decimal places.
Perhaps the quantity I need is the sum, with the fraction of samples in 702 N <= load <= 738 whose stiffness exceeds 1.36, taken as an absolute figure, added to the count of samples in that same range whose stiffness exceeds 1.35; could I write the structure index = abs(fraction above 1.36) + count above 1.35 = 19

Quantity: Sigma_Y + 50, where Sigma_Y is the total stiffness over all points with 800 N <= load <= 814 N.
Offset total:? 58.1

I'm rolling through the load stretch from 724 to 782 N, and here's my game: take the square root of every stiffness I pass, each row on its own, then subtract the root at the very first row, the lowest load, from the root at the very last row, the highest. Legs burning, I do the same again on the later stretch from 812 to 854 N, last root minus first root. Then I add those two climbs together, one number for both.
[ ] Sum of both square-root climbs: 0.12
